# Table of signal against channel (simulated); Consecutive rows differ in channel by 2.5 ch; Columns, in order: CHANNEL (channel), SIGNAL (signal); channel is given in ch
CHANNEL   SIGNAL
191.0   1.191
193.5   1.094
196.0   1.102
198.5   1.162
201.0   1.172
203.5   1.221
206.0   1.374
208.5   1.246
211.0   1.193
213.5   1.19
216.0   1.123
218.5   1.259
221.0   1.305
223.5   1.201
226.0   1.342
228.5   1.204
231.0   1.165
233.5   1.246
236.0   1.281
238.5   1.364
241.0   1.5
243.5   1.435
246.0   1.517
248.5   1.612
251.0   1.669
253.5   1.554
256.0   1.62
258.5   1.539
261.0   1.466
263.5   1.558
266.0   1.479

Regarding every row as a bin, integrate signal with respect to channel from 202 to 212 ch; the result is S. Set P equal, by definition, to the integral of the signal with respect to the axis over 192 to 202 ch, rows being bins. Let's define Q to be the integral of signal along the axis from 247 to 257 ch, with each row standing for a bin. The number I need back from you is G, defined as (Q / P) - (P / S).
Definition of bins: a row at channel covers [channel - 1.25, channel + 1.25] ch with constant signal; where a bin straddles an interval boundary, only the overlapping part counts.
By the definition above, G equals 0.52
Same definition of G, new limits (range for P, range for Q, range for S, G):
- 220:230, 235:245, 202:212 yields 0.11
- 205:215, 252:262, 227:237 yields 0.23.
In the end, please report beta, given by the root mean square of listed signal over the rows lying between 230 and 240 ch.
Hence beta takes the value 1.27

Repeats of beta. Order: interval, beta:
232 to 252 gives 1.46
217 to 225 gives 1.26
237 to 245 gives 1.43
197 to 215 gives 1.22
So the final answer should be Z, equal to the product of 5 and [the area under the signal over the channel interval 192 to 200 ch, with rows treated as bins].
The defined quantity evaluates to 45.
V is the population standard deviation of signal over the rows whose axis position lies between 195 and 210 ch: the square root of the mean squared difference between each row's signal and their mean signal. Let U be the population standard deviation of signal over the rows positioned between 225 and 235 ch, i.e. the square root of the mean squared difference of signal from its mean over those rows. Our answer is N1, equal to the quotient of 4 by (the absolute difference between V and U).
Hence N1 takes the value 206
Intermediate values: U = 0.066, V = 0.085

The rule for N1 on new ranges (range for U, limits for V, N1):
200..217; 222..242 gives 134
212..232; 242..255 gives 344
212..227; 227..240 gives 728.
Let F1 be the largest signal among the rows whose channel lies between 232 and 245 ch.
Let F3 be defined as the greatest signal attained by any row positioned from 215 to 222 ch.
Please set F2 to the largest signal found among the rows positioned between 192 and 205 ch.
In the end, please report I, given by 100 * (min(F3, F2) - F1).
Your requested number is -28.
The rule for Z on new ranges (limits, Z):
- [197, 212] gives 92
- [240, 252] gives 93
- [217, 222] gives 32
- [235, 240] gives 33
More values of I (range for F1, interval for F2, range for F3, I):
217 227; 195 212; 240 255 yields 3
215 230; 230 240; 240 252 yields 2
